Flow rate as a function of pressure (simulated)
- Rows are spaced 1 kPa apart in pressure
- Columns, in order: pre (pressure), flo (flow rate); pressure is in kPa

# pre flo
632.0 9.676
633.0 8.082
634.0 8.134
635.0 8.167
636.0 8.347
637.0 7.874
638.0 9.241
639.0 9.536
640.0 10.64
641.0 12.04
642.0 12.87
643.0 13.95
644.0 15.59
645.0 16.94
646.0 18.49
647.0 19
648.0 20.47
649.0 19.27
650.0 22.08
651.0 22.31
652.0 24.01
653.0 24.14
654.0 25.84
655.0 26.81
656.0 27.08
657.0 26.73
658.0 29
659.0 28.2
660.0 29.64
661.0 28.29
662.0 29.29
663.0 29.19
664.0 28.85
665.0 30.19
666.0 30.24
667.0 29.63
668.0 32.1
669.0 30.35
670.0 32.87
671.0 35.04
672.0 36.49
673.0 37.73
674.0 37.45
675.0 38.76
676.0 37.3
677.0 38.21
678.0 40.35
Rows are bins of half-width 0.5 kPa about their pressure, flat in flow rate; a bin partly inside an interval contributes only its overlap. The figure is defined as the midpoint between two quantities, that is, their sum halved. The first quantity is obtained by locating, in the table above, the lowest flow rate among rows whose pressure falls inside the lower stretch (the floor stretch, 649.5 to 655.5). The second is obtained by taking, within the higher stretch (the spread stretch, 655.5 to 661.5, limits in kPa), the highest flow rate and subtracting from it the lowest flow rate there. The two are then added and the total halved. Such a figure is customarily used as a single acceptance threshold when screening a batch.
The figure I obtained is 12.5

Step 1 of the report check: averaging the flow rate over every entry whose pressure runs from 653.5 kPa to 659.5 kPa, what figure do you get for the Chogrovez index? 27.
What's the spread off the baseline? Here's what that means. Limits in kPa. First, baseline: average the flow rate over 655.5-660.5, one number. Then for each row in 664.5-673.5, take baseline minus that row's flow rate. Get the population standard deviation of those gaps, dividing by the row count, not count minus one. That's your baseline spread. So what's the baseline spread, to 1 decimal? 2.8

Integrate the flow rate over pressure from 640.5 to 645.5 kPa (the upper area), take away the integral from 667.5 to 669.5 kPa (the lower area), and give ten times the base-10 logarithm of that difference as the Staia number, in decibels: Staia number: 10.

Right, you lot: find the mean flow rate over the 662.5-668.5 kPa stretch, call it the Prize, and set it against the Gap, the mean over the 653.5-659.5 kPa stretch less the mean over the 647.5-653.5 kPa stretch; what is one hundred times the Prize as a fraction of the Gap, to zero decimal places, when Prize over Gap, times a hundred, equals 574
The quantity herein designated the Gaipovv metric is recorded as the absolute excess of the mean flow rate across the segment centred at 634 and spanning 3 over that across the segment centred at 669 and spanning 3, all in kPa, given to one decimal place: 23.6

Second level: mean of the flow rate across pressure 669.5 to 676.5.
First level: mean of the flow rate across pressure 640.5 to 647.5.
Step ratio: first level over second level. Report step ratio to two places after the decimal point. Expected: 0.43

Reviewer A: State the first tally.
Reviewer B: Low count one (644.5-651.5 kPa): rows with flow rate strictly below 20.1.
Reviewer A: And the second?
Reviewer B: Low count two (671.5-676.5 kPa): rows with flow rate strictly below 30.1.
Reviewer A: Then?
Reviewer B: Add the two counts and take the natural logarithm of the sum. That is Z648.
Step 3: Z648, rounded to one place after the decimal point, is 1.4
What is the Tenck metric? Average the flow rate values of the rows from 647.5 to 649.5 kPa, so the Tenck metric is 20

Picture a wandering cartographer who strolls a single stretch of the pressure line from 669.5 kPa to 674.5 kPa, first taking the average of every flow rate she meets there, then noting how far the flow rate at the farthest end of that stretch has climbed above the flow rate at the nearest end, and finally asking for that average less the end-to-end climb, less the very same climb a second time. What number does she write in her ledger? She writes 27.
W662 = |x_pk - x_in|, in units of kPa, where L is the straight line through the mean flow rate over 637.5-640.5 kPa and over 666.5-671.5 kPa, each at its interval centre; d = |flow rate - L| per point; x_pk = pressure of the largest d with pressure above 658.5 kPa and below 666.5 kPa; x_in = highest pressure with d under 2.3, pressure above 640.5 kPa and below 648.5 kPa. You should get 16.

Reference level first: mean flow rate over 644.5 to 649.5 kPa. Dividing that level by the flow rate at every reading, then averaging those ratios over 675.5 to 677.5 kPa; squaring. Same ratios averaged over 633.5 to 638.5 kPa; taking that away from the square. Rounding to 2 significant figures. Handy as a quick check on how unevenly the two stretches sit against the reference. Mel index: -2.0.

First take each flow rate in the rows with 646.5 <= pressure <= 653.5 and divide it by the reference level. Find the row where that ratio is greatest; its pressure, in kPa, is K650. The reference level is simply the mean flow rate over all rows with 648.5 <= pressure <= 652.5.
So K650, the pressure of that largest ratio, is 653.0 kPa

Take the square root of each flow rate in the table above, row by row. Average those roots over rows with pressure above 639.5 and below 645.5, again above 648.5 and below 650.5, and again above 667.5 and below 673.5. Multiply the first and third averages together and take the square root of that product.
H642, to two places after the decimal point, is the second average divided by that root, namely 0.98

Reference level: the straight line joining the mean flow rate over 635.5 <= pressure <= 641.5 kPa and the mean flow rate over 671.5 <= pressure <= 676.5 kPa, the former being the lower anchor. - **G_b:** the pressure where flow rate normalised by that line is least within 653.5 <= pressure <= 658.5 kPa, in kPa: 657.0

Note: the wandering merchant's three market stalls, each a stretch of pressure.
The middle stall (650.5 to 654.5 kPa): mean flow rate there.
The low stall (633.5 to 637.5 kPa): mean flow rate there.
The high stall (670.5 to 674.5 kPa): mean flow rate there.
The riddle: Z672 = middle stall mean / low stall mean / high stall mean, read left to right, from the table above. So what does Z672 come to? 0.081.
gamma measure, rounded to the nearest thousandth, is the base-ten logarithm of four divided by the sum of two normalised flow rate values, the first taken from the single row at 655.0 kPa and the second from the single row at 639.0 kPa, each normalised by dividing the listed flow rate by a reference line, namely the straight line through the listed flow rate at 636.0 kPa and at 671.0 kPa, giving 0.286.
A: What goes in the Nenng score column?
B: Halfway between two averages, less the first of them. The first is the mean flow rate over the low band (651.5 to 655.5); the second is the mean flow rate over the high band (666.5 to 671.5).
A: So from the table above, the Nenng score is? 3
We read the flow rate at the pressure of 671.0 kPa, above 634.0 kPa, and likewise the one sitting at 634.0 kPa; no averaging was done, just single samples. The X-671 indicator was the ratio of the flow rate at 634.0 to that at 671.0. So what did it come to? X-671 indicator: 0.2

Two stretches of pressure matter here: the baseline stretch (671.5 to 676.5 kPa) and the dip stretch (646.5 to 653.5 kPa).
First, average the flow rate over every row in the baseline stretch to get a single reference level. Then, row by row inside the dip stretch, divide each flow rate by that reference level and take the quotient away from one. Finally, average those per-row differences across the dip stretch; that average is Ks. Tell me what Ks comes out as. 0.4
